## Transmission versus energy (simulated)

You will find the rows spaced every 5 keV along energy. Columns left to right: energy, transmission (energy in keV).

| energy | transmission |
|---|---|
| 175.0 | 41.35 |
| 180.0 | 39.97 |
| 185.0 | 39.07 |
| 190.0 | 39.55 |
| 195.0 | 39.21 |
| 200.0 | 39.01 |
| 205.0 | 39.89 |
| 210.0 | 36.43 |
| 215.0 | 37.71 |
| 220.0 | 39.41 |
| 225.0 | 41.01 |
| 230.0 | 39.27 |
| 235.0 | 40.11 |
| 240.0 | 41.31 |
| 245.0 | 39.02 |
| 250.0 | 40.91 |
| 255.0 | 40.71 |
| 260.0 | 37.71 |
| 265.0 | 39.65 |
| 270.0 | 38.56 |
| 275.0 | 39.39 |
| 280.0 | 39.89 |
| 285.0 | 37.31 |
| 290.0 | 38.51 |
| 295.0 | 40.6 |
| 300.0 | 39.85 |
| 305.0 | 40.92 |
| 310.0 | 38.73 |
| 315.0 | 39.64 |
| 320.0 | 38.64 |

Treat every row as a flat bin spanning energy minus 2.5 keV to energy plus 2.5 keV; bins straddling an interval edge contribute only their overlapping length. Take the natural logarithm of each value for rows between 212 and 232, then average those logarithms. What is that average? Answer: 3.67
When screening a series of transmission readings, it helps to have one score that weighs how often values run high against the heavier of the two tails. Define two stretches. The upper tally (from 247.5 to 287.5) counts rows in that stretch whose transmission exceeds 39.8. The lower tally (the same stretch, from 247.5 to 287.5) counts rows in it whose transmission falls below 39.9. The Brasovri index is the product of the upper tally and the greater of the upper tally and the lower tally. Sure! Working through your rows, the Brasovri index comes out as 18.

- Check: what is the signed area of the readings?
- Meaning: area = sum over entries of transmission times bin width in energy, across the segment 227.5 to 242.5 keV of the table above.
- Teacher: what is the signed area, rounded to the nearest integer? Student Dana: 603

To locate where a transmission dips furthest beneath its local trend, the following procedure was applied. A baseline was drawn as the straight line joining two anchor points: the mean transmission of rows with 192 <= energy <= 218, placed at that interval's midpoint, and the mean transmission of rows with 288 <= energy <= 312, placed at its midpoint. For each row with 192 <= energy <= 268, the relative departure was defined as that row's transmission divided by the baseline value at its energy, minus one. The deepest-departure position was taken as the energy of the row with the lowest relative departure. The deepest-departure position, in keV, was 210.0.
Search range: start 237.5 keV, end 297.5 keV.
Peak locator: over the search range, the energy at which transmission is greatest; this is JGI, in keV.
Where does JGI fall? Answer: 240.0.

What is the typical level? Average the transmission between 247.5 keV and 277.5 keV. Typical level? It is 39.5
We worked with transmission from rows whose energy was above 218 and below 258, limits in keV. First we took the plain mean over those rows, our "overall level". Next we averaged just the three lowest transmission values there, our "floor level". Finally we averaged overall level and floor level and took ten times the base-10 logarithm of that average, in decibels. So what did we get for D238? 16.0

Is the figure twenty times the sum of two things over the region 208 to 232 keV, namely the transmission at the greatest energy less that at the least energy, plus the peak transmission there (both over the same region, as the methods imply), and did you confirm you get 877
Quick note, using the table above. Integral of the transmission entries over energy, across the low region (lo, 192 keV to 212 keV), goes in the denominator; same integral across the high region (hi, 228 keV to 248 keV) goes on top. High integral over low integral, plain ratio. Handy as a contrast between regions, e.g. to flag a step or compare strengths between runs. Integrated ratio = 1.03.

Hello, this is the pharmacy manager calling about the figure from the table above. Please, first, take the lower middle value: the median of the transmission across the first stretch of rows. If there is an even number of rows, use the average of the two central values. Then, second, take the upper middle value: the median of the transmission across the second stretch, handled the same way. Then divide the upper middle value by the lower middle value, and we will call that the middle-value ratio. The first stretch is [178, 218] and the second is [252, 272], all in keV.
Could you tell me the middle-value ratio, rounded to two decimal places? 1.00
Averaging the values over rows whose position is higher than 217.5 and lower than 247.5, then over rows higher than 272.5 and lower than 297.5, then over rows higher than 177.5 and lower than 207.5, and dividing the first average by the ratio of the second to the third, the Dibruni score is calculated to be 40.3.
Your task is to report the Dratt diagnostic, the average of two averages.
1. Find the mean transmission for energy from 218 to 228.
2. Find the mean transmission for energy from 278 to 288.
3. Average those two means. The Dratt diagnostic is 39.4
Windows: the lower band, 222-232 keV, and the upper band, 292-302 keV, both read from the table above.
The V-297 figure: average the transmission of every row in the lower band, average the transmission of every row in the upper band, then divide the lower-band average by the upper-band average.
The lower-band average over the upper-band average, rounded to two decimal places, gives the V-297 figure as 1.00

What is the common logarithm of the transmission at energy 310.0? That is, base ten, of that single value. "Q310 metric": 1.59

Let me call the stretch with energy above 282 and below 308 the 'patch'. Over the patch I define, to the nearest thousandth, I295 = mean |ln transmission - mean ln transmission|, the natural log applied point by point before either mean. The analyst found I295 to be 0.031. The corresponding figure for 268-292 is 0.019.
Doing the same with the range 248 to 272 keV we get 0.028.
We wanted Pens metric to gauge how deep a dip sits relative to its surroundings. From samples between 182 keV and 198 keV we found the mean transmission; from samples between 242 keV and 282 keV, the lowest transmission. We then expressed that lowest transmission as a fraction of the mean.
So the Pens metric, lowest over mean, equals 0.960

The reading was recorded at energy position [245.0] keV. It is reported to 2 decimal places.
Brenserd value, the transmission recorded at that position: 39.02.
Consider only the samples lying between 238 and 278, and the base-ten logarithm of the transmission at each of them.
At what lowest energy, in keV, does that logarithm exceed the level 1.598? 240.0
